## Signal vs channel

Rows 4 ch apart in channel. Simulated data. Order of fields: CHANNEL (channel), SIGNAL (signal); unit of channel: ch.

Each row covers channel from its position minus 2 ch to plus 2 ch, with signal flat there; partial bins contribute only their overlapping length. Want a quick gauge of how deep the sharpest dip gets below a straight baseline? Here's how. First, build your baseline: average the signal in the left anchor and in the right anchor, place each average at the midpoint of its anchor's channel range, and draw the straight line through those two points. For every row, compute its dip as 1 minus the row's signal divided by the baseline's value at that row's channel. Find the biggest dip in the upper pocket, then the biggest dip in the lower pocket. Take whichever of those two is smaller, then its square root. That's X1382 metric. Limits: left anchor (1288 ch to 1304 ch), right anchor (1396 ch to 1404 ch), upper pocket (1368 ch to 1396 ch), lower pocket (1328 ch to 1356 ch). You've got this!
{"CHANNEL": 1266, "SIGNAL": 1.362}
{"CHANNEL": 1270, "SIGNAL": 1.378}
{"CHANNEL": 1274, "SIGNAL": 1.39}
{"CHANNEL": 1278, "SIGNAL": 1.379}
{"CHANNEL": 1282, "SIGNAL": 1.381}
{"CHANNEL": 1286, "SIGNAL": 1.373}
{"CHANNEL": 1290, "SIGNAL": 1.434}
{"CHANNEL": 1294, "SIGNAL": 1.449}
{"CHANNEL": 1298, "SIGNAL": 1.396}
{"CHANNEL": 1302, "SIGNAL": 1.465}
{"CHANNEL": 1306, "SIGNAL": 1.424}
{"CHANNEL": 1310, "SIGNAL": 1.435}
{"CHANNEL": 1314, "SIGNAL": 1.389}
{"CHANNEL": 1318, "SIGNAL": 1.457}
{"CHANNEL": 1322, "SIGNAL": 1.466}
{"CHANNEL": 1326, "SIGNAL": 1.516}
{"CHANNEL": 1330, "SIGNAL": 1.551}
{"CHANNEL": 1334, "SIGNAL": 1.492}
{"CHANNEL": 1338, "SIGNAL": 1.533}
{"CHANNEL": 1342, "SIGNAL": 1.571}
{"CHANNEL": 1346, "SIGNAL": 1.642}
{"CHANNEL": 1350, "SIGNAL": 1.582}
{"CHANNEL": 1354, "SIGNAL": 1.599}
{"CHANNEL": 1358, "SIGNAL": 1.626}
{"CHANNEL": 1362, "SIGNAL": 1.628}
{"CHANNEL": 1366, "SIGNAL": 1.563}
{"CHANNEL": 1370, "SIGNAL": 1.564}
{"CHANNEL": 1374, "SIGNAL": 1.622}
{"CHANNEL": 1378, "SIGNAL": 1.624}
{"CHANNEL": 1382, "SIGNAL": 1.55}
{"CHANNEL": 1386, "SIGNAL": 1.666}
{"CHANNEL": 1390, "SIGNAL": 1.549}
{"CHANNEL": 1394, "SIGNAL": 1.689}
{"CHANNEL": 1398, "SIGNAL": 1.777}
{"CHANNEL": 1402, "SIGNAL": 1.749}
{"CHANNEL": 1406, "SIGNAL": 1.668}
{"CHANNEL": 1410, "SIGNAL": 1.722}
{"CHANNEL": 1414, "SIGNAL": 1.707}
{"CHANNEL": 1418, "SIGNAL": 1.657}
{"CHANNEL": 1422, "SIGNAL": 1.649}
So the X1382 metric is 0.202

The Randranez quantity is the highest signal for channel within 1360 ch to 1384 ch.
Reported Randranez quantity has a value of 1.628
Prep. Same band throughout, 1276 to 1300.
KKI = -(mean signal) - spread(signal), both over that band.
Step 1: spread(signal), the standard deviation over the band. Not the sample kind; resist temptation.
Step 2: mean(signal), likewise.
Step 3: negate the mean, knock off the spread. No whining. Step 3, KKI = -1.43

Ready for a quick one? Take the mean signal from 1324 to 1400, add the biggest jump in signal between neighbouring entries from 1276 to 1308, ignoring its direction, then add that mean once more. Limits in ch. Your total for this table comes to 3.26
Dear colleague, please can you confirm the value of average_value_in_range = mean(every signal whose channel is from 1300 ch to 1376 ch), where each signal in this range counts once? 1.53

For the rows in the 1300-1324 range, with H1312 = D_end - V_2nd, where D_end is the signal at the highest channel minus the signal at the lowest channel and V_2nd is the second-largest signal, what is -1.46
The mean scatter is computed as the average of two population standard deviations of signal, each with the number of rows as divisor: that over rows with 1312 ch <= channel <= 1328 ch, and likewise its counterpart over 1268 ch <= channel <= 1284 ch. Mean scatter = 0.025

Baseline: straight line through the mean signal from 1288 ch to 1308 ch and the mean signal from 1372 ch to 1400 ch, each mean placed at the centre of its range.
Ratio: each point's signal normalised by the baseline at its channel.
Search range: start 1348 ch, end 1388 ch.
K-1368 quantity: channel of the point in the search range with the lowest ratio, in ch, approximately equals 1382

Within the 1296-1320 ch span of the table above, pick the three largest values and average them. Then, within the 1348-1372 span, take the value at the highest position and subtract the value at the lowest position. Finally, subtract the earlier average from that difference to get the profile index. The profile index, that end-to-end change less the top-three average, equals -1.47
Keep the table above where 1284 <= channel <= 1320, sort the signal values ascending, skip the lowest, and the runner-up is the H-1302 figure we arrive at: 1.389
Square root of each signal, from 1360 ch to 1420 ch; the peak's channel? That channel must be 1398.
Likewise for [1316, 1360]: 1346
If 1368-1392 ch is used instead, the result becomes 1386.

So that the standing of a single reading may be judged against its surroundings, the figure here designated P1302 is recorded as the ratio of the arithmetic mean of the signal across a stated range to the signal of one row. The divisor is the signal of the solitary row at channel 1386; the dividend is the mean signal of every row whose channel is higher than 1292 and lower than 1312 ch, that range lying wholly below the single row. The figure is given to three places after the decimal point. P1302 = 0.861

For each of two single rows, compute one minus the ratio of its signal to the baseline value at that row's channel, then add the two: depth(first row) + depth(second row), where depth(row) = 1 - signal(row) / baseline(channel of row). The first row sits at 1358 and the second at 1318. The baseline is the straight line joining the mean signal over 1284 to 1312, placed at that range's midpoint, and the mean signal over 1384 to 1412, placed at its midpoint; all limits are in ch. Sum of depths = -0.01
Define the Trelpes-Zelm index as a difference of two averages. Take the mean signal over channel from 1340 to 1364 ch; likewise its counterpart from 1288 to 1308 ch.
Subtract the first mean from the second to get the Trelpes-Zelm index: -0.17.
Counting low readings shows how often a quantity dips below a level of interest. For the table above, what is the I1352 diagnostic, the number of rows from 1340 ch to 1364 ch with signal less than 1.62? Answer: 3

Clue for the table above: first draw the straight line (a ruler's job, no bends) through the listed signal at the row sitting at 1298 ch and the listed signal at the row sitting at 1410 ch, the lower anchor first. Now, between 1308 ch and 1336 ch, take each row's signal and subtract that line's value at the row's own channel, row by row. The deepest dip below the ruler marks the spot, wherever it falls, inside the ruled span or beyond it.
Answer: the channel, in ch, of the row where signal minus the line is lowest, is 1314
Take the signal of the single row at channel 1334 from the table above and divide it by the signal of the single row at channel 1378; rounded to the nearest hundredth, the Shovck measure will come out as 0.92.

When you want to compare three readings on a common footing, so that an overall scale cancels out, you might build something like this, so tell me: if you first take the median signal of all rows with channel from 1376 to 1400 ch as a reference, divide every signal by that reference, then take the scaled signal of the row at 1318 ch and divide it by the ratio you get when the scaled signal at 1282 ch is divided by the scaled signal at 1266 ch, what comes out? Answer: 0.87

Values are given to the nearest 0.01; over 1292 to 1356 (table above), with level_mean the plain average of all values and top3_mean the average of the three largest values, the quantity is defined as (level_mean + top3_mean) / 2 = 1.55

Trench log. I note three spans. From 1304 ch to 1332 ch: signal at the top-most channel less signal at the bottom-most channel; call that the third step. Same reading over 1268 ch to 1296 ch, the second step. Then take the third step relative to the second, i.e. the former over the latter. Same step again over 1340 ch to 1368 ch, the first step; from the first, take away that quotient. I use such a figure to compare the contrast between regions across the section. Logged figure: -1.8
